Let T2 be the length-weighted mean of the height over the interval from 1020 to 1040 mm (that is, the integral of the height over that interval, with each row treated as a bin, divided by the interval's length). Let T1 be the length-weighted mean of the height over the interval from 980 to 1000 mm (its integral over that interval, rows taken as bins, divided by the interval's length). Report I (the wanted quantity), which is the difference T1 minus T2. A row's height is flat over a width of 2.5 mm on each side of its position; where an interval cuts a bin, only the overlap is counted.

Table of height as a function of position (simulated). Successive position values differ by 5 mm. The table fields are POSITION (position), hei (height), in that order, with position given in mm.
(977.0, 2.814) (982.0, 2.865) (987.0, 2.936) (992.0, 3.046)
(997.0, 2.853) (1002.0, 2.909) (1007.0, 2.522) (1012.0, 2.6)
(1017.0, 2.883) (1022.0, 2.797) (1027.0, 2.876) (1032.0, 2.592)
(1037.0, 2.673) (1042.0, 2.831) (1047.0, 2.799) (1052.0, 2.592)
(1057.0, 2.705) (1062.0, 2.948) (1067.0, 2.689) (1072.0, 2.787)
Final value 0.19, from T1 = 2.93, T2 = 2.74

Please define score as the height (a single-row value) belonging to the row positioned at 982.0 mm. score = 2.865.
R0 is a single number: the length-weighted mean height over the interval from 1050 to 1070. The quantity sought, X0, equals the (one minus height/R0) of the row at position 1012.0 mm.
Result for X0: 0.05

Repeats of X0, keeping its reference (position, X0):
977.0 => -0.03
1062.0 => -0.08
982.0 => -0.05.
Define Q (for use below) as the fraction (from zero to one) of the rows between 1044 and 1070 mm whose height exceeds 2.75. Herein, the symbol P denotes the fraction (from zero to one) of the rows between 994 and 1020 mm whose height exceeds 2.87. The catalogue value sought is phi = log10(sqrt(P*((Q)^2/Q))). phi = -0.40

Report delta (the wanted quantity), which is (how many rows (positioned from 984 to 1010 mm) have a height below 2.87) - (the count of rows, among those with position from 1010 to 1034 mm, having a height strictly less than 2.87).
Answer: -1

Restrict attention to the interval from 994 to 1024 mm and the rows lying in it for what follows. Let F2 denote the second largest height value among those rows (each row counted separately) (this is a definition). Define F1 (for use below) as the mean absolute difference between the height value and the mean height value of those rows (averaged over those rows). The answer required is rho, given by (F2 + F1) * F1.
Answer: 0.40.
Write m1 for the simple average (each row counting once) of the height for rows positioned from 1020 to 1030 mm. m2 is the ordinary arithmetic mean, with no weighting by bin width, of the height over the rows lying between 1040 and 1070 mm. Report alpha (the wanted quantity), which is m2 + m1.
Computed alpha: 5.60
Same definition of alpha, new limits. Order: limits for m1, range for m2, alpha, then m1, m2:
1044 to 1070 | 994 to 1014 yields 5.47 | 2.75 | 2.72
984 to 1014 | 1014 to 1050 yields 5.59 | 2.81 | 2.78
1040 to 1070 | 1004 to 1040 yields 5.47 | 2.76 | 2.71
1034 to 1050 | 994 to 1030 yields 5.54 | 2.77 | 2.78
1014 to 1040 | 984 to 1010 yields 5.62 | 2.76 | 2.85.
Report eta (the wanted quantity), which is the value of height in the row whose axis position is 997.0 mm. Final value 2.853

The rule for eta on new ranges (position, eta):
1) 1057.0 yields 2.705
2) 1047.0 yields 2.799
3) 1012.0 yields 2.6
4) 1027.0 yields 2.876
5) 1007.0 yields 2.522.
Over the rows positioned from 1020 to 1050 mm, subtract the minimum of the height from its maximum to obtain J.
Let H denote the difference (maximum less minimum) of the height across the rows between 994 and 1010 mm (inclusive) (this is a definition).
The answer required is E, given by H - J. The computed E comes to 0.10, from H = 0.39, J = 0.28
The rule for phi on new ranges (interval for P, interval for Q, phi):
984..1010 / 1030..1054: -0.31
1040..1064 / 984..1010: -0.40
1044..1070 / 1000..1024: -0.46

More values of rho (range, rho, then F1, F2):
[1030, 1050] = 0.26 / 0.09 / 2.799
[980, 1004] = 0.17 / 0.06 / 2.936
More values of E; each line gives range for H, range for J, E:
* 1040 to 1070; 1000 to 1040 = -0.03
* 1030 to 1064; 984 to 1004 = 0.16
